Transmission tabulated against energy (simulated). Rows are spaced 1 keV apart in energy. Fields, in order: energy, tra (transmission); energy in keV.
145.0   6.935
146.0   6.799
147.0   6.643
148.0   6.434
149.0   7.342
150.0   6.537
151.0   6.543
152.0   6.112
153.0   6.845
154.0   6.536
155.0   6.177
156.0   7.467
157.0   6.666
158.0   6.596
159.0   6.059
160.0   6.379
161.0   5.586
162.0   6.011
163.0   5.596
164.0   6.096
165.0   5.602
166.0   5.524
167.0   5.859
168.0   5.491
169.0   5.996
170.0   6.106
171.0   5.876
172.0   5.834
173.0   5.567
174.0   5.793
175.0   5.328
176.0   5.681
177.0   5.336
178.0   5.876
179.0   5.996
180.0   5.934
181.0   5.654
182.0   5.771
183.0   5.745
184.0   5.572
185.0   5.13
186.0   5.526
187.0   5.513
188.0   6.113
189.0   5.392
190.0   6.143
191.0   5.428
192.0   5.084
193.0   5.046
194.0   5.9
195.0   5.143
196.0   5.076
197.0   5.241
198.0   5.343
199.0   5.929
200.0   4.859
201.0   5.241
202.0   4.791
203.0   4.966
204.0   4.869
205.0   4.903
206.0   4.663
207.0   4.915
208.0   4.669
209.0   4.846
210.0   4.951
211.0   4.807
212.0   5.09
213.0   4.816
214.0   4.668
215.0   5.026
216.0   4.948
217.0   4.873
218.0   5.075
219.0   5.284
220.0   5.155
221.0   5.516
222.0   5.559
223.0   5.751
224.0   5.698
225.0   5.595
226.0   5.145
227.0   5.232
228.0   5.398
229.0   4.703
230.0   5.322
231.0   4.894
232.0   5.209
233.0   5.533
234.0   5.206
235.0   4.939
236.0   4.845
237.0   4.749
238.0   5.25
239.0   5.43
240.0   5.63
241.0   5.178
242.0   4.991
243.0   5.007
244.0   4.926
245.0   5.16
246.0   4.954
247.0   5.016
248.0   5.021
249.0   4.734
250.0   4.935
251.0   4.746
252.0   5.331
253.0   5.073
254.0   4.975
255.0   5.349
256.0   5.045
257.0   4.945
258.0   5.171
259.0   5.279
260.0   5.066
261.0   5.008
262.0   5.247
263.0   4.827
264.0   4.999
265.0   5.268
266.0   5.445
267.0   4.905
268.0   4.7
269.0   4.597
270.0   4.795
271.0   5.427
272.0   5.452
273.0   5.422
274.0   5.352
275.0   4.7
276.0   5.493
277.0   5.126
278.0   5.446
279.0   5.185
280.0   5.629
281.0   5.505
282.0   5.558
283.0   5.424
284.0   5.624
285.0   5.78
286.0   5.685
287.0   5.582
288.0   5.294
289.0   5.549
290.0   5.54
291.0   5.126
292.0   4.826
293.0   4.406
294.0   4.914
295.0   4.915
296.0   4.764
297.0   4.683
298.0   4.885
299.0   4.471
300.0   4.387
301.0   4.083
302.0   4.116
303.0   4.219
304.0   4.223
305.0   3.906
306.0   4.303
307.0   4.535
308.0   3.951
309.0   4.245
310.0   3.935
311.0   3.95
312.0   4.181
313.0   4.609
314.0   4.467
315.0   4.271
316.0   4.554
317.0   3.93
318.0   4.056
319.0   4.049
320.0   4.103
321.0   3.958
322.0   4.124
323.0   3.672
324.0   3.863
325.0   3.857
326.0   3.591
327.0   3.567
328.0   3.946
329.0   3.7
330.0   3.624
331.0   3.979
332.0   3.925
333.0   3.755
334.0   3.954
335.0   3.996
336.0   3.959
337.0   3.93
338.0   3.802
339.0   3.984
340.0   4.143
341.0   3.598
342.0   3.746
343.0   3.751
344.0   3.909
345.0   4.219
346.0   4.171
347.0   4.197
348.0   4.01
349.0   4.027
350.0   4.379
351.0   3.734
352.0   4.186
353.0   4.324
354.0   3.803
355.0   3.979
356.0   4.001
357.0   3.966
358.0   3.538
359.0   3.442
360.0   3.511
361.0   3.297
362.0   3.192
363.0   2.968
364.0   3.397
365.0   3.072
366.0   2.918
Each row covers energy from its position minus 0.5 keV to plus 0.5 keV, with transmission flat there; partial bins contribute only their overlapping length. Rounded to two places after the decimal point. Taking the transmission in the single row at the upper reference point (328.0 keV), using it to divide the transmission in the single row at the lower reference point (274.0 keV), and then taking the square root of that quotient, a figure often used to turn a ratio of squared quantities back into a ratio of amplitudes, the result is 1.16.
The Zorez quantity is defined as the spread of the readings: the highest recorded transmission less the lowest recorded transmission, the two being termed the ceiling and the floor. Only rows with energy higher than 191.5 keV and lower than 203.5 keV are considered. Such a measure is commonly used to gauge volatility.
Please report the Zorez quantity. 1.1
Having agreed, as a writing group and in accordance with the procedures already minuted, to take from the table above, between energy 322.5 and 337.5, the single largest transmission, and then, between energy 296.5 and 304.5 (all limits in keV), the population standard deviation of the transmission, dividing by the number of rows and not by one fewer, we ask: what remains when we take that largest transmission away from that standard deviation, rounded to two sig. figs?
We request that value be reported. -3.7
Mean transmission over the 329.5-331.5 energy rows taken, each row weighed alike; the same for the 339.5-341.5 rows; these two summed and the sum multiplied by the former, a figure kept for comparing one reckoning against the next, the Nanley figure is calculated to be 29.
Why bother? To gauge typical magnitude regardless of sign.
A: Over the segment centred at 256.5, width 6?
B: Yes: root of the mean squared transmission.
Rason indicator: 5.1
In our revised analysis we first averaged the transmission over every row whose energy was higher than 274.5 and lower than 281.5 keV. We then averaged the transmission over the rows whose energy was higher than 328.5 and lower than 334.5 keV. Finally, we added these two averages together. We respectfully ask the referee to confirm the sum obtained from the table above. 9.1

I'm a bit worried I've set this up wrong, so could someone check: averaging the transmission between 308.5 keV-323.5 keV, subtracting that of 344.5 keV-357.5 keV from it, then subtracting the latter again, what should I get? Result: -4.0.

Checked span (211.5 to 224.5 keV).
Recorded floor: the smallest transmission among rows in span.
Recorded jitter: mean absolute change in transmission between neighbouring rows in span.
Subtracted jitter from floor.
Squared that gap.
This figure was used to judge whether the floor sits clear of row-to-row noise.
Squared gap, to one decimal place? 20.2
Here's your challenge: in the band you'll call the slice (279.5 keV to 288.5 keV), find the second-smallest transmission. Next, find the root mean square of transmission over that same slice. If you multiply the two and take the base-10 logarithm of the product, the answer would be 1.48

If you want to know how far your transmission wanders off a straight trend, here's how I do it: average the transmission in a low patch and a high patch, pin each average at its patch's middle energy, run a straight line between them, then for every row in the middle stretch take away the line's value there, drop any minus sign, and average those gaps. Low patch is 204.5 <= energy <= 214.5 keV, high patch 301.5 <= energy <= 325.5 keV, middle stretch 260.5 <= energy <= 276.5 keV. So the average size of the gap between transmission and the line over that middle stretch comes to 0.67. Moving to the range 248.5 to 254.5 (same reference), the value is 0.42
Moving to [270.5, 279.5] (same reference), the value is 0.90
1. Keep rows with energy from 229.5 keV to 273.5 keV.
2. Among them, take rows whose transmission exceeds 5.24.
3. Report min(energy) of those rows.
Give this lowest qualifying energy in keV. 230.0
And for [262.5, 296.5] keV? 265.0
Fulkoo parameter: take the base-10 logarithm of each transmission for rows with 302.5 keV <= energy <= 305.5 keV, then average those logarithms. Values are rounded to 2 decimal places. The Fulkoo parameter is 0.61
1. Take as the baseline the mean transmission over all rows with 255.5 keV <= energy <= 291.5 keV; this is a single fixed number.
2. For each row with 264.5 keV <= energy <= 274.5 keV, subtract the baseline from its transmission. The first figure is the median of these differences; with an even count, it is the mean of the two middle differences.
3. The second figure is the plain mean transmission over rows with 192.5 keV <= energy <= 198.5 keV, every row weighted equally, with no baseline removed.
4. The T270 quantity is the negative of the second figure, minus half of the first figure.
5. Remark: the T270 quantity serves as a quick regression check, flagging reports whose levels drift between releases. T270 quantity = -5.3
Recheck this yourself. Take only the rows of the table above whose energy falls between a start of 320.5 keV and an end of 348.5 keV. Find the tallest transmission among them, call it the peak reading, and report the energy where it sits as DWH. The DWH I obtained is 345.0 keV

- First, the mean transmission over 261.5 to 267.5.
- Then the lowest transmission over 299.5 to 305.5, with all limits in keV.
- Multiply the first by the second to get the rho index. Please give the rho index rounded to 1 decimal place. 20.0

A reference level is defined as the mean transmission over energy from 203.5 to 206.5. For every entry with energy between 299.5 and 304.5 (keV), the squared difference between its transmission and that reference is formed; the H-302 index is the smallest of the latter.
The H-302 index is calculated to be 0.18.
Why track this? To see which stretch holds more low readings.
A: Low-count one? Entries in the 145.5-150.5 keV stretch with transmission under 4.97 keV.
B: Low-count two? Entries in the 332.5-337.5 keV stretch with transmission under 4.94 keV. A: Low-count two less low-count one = 5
